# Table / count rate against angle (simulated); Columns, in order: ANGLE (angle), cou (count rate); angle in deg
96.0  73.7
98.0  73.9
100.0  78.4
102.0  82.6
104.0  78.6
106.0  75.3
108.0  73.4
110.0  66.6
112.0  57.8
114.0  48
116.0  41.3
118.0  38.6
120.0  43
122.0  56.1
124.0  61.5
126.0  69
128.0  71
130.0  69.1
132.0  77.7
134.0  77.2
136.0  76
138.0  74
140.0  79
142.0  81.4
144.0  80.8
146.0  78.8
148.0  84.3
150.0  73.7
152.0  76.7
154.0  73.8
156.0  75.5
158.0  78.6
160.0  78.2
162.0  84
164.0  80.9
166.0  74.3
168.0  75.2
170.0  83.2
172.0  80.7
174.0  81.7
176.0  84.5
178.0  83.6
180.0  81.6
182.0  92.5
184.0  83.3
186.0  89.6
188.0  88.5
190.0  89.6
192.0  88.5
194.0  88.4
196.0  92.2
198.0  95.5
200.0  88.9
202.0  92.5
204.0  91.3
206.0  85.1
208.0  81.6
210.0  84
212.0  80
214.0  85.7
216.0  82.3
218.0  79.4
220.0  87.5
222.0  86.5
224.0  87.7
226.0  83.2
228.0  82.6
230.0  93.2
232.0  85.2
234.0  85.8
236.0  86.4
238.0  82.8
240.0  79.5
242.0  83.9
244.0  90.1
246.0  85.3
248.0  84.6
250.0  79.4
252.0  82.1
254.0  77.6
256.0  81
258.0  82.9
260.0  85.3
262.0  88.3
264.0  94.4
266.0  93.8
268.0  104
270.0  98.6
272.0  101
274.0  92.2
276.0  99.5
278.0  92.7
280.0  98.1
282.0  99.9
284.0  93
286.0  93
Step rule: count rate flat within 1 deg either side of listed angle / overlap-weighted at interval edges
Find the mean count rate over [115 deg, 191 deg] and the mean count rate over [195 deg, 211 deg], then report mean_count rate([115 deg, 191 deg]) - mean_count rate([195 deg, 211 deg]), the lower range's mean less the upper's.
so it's -13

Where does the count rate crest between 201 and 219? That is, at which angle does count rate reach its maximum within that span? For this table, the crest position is 202.0 deg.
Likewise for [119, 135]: 132.0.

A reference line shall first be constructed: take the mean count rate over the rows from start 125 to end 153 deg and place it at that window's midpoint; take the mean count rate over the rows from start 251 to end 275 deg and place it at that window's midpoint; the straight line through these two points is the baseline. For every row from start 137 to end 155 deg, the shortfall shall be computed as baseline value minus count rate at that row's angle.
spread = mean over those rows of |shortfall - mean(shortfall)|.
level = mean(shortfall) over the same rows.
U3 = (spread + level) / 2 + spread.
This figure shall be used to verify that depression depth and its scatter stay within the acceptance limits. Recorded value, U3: 4.6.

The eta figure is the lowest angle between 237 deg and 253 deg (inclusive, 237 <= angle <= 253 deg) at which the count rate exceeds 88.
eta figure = 244.0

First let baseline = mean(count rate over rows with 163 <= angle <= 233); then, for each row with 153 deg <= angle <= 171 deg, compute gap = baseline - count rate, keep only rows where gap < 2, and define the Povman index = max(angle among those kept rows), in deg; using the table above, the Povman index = 162.0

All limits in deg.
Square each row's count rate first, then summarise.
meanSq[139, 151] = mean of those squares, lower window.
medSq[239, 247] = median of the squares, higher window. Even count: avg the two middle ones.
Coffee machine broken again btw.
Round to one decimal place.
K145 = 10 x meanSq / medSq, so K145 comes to 8.9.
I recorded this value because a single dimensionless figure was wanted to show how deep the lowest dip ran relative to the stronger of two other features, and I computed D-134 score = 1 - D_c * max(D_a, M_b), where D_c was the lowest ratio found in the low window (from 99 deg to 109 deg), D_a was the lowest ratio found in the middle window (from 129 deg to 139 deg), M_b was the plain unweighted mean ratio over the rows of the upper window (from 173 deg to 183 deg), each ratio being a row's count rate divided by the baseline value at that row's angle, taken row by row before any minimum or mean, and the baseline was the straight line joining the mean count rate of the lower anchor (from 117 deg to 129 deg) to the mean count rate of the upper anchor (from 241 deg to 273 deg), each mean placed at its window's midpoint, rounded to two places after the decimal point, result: -0.69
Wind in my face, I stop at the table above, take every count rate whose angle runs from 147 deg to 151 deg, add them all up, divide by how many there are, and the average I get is 79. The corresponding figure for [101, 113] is 72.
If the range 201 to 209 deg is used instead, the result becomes 88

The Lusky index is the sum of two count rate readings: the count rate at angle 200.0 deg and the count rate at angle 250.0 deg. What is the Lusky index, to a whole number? 168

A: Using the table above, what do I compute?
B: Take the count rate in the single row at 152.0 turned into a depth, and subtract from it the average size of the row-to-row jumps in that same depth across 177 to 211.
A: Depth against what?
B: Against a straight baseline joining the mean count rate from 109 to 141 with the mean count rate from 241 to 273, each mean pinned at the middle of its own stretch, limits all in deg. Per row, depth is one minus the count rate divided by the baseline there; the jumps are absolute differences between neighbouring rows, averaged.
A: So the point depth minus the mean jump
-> -0.18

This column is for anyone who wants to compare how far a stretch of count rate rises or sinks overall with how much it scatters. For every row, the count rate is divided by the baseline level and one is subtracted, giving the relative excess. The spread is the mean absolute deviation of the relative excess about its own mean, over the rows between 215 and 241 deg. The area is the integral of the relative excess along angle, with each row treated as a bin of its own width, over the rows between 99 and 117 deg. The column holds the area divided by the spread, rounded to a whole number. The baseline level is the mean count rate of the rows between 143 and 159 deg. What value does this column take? -68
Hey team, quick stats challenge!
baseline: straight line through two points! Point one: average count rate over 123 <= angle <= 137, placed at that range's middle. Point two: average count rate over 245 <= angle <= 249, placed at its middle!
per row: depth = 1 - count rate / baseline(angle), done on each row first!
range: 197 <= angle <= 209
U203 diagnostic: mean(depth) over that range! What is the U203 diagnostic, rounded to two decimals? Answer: -0.12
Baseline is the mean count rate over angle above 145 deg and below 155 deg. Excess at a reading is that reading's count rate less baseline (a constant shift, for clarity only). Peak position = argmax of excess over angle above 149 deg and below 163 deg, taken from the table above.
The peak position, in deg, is 162.0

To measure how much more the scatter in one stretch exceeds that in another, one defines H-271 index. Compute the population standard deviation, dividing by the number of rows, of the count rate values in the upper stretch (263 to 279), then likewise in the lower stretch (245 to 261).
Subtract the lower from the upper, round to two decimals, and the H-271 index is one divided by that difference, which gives 0.70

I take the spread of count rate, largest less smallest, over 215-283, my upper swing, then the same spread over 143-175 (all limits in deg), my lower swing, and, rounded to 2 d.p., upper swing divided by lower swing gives 2.49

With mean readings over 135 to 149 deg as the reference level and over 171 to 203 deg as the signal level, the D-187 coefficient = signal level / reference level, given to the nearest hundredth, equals 1.11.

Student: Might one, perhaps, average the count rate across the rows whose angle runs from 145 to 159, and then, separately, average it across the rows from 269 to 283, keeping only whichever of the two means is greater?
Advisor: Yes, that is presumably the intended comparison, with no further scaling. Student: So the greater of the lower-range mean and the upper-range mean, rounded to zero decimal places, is 97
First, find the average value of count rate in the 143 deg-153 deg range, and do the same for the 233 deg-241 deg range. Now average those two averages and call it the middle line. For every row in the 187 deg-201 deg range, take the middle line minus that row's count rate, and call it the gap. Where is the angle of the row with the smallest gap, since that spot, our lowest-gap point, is 198.0 deg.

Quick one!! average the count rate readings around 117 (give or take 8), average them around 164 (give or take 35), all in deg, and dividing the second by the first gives 1.58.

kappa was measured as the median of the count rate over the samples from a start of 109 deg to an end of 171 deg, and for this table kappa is 75.2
